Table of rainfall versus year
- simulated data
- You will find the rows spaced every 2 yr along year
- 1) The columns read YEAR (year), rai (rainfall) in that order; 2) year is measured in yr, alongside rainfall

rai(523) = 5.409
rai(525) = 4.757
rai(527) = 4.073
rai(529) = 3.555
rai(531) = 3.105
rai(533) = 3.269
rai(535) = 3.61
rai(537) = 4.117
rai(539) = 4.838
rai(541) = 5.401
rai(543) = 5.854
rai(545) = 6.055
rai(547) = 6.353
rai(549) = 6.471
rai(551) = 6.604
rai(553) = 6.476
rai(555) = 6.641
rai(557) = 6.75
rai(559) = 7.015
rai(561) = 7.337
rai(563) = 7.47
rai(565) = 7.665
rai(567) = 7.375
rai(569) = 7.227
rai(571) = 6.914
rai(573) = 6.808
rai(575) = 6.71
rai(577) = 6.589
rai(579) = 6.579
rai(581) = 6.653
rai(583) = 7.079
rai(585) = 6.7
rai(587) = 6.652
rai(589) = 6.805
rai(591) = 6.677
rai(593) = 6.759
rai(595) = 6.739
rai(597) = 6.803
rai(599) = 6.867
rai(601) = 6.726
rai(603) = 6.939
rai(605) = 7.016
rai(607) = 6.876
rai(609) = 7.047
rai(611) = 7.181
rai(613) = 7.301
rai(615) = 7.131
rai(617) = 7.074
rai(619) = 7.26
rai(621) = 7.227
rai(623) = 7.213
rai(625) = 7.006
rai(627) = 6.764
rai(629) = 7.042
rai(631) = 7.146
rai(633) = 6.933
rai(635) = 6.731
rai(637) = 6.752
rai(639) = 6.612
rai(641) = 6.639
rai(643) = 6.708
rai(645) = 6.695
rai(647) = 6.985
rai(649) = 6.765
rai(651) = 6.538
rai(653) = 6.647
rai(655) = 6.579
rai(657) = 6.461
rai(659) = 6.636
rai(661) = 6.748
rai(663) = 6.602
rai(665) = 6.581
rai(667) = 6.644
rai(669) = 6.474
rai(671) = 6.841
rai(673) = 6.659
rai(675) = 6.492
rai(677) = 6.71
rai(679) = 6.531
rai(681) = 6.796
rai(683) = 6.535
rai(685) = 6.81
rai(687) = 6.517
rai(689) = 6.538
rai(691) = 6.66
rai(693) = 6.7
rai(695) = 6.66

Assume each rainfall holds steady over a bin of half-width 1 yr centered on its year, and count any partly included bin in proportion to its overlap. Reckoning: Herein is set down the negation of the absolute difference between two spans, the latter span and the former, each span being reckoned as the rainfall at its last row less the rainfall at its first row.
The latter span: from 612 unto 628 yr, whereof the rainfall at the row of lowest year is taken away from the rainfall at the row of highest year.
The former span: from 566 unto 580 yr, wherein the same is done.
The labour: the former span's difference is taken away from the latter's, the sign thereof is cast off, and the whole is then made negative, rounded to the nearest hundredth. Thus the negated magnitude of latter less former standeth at -0.26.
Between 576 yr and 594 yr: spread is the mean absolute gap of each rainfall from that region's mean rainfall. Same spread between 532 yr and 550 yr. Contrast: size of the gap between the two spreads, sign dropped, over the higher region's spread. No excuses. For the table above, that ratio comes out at 8.6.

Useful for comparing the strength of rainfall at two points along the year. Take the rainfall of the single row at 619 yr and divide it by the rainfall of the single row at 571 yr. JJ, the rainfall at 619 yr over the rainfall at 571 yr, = 1.05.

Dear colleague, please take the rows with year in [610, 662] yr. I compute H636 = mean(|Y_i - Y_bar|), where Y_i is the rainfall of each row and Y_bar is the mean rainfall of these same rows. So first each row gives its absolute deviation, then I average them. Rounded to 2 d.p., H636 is 0.23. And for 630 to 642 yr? 0.16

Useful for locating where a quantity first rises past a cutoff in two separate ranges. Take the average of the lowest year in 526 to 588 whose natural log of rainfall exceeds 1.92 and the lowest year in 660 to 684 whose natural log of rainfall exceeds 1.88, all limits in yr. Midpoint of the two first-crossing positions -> 610 yr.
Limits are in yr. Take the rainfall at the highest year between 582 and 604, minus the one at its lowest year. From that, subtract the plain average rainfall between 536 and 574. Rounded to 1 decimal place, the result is -6.6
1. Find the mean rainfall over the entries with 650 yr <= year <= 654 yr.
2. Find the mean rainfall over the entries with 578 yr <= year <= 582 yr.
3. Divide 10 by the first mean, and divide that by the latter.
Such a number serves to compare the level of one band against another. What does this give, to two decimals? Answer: 0.23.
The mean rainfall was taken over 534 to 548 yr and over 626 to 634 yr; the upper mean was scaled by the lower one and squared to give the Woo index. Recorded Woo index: 1.8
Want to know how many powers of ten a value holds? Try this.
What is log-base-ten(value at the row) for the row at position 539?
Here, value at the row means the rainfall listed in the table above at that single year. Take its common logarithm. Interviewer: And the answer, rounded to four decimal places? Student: 0.6847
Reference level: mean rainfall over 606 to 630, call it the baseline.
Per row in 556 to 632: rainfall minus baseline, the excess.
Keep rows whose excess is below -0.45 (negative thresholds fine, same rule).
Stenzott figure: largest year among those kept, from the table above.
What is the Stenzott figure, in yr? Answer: 579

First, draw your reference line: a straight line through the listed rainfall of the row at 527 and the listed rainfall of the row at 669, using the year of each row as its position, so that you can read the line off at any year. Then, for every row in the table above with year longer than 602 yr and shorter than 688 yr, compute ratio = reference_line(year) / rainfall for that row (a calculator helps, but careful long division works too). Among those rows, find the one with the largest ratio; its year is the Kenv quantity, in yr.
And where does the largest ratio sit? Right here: 687 yr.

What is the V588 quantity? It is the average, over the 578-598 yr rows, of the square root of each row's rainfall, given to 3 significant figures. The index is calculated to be 2.60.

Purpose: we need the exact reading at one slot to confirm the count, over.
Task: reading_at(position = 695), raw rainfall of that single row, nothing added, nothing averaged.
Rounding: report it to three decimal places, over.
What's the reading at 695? 6.660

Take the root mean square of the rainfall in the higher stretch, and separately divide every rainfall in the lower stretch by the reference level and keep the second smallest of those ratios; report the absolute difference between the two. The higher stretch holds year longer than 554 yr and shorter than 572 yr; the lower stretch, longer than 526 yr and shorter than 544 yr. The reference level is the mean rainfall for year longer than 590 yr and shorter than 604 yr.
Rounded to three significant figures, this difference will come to 6.68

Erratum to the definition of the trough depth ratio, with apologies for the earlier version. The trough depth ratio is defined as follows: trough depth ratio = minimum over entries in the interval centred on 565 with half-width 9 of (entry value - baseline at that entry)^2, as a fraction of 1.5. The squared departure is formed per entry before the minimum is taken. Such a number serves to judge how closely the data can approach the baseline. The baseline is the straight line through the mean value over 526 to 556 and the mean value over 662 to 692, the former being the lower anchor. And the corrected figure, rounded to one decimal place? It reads 1.2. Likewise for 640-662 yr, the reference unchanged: 0.0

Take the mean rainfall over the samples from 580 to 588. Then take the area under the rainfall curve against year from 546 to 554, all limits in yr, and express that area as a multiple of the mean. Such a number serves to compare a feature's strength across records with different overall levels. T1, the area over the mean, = 7.7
